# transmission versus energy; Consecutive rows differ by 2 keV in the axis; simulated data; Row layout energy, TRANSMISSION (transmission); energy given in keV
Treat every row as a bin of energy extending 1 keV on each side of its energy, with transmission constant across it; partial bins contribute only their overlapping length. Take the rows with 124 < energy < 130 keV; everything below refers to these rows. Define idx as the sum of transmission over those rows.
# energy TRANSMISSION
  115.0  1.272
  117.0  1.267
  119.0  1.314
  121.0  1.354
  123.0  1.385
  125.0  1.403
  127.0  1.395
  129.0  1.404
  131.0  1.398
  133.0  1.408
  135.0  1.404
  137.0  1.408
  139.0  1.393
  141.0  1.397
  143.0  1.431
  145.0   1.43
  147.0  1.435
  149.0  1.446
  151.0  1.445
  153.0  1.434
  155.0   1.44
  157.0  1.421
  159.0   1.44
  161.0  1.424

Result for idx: 4.20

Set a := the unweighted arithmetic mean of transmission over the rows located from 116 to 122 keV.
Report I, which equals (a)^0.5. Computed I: 1.15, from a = 1.31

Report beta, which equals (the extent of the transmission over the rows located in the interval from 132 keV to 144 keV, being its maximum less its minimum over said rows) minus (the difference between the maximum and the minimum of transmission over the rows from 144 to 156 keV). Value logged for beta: 0.022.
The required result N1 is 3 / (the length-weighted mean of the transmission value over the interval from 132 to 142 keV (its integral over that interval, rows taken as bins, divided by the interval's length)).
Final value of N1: 2.140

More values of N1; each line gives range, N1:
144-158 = 2.089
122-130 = 2.148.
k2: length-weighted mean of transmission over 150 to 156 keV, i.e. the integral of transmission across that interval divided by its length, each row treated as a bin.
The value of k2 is 1.44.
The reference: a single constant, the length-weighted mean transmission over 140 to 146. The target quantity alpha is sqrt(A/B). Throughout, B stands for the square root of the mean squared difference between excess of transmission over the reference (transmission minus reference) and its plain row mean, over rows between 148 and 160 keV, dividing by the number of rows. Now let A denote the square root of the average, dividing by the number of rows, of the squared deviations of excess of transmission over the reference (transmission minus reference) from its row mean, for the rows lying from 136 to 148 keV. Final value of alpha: 1.4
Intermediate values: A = 0.017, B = 0.0084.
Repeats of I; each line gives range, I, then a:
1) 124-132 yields 1.18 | 1.40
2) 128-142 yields 1.18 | 1.40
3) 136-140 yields 1.18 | 1.40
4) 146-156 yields 1.20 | 1.44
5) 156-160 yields 1.20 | 1.43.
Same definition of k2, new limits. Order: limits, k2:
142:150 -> 1.44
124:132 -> 1.40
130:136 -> 1.40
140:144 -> 1.41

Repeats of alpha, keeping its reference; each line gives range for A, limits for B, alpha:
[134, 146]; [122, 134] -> 1.4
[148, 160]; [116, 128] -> 0.4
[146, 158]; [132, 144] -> 0.8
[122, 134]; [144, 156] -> 1.1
